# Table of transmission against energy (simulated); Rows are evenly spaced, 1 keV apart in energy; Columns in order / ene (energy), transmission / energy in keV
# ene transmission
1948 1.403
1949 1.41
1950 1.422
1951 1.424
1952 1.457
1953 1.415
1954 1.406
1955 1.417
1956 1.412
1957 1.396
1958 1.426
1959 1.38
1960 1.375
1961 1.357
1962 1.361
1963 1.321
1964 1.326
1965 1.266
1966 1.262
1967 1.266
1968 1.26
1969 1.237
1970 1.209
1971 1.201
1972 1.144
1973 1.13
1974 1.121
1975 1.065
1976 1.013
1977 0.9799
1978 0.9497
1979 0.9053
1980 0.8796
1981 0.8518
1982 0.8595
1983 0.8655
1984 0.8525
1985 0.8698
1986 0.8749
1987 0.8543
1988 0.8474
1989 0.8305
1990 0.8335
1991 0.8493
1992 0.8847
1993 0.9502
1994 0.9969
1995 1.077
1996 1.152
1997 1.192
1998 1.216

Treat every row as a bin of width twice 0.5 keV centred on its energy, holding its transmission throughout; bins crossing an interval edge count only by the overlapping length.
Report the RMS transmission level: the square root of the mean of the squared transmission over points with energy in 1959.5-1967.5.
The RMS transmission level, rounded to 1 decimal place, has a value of 1.3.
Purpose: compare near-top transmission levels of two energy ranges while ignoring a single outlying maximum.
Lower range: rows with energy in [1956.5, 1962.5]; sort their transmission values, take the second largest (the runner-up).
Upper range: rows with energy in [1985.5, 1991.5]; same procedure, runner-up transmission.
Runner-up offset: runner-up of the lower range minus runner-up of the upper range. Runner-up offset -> 0.54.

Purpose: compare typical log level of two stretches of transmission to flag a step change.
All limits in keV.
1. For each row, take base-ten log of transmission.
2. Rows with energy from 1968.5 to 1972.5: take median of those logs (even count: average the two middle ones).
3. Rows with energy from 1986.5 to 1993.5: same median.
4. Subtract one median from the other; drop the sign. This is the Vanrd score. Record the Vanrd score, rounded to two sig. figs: 0.15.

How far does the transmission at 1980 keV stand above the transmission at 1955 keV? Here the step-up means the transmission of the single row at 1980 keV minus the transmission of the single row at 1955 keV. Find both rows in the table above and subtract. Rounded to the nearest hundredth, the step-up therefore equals -0.54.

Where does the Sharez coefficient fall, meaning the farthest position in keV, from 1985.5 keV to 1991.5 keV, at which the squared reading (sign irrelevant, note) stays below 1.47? 1991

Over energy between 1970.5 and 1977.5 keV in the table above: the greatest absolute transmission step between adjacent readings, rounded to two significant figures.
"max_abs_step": 0.057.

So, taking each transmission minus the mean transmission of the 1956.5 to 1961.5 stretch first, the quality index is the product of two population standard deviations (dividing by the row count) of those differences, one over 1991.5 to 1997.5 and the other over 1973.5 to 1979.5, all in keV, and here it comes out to 0.0078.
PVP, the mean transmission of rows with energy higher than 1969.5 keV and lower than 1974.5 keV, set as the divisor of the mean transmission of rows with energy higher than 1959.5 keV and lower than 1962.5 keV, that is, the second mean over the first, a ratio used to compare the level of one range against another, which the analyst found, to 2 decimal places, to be 1.18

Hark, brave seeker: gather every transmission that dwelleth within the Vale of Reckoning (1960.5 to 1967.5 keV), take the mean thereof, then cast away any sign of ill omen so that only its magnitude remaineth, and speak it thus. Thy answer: 1.31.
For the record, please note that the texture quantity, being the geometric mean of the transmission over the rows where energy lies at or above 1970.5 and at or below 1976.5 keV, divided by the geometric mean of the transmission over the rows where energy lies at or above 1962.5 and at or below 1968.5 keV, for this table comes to 0.87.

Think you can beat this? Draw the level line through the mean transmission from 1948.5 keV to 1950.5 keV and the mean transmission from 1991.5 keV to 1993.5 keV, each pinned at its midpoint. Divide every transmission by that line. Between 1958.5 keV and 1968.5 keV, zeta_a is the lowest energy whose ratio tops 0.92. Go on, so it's 1959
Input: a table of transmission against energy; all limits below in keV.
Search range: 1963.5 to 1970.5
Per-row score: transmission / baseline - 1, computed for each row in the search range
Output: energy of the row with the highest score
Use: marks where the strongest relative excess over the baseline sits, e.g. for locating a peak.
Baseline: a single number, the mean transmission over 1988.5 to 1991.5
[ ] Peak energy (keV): 1964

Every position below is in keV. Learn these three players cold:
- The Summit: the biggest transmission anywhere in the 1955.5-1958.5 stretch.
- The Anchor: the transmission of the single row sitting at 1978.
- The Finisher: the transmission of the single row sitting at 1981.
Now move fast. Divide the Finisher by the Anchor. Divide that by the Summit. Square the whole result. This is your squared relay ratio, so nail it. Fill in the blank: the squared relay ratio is 0.4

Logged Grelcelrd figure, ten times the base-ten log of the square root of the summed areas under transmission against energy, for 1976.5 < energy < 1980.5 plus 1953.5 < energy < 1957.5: 4.85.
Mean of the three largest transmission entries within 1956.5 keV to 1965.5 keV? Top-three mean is 1.4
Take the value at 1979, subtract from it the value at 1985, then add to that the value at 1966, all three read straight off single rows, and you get 1.30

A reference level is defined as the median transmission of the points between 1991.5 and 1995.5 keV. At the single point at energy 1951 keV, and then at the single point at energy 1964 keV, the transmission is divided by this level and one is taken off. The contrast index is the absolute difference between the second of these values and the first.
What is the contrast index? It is 0.10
